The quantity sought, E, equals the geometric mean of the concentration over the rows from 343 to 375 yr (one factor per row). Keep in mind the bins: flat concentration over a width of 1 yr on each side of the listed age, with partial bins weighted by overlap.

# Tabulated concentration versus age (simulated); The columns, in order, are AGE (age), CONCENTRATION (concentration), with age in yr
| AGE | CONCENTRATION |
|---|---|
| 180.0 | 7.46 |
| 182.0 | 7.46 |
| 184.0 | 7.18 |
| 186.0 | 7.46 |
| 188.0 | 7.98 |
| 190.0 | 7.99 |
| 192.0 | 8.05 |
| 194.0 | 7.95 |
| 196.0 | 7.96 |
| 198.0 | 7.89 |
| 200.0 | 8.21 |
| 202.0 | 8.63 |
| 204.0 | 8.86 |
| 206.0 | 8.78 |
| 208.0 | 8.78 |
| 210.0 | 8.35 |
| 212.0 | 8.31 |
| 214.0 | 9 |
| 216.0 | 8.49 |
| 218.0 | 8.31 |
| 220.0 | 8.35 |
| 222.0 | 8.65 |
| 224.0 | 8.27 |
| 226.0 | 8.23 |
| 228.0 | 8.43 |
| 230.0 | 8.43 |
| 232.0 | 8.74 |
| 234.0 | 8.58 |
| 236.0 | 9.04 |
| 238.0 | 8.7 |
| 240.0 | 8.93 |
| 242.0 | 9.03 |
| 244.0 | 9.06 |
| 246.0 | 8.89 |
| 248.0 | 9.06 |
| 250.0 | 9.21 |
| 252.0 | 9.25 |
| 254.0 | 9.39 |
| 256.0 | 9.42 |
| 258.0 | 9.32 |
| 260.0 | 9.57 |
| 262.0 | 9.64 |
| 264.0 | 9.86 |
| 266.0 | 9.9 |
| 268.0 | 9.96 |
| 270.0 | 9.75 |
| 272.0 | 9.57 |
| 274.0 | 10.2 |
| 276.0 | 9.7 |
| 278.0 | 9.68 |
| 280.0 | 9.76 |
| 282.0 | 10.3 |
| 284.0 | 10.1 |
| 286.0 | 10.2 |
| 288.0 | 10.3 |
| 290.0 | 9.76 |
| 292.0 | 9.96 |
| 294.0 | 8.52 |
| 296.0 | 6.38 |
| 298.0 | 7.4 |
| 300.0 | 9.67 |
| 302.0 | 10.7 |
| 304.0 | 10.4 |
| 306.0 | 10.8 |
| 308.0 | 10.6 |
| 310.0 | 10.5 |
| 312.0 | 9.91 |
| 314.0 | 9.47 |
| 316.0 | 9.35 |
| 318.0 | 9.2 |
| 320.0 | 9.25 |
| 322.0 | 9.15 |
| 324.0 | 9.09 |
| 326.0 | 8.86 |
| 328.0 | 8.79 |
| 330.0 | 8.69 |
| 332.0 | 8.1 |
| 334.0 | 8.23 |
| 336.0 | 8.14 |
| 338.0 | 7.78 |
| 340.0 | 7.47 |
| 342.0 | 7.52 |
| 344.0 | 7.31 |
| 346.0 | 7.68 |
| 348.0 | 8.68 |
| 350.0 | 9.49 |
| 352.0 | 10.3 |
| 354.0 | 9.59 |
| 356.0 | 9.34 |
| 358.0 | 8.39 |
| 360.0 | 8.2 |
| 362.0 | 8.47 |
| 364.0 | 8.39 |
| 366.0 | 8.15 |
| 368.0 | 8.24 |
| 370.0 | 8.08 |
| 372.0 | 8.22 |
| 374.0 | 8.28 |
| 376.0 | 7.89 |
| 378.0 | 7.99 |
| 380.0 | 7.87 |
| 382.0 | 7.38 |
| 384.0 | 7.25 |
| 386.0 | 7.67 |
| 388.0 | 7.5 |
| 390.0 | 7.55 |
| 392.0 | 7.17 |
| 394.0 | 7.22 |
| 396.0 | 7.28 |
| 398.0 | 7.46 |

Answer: 8.52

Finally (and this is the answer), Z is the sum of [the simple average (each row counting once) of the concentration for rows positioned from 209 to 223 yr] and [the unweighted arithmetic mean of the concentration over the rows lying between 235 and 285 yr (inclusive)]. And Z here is 18.0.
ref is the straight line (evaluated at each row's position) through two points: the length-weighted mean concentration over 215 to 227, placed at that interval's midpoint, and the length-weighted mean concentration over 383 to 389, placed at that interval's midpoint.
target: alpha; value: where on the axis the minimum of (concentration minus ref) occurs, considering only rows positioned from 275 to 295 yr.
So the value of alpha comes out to 294.0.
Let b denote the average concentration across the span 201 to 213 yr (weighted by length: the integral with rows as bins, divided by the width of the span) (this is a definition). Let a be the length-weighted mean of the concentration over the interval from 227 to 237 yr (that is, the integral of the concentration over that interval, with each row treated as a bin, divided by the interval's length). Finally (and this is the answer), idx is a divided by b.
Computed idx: 1.00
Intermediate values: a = 8.6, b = 8.6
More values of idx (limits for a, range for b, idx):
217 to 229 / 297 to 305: 0.88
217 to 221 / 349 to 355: 0.85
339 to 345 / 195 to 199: 0.94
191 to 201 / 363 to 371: 0.98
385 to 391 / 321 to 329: 0.84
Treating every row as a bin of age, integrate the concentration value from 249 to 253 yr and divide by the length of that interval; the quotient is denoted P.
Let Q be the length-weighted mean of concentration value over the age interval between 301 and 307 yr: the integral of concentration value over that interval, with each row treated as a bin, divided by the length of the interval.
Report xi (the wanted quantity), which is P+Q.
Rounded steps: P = 9.2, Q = 10.6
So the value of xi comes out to 19.9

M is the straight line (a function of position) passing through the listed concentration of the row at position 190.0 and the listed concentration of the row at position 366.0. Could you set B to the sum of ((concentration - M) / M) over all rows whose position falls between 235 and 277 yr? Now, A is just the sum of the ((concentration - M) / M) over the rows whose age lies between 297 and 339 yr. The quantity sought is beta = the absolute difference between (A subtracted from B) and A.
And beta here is 2.4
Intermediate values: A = 2.9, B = 3.5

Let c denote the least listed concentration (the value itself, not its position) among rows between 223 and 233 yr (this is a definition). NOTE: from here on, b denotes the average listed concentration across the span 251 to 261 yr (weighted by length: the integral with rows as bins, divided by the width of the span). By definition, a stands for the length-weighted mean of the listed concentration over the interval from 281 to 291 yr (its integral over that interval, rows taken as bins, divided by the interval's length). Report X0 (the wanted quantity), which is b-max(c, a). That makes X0 -0.74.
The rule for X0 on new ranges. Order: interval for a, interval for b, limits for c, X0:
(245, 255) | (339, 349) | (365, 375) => -1.43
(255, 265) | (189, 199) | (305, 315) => -1.59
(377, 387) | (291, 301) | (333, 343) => 0.75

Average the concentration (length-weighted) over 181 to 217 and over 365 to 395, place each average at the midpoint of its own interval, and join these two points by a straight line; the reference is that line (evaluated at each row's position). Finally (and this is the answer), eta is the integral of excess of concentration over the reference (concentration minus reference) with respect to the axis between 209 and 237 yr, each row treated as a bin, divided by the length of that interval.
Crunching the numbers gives 0.4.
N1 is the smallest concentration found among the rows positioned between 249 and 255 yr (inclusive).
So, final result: 9.21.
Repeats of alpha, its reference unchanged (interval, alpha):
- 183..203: 184.0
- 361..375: 370.0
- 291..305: 296.0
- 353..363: 360.0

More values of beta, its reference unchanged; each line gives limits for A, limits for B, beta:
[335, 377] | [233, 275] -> 2.3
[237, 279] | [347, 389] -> 6.7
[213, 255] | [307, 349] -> 2.2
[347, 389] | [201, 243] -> 0.5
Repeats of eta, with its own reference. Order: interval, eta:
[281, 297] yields 1.5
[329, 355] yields 0.5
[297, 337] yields 1.4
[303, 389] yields 0.8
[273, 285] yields 2.0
